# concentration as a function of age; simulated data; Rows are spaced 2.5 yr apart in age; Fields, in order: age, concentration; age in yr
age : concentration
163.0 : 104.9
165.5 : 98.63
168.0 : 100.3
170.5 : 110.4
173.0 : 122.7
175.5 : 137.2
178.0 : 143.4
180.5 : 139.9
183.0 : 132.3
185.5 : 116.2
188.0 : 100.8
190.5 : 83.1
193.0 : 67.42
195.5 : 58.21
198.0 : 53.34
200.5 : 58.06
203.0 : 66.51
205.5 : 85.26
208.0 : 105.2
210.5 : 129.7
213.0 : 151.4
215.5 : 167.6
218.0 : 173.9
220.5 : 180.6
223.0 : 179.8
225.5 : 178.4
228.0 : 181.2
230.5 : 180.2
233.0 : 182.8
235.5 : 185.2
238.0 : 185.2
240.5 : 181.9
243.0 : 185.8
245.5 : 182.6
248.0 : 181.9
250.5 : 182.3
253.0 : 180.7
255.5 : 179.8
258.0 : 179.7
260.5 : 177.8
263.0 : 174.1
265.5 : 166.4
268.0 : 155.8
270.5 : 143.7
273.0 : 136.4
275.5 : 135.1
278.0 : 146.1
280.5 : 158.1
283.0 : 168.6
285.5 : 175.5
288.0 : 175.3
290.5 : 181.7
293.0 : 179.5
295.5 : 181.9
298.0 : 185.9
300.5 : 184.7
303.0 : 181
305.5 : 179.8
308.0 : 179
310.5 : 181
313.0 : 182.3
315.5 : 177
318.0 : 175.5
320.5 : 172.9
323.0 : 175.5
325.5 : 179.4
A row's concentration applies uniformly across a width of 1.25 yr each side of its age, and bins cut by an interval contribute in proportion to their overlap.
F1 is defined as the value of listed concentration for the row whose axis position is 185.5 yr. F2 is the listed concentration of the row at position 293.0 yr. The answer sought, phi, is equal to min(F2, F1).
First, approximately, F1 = 116.2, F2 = 179.5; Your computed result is 116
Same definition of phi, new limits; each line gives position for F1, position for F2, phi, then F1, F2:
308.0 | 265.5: 166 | 179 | 166.4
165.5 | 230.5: 99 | 98.63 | 180.2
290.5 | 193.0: 67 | 181.7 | 67.42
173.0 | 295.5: 123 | 122.7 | 181.9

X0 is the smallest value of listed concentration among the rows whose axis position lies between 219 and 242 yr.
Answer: 178.4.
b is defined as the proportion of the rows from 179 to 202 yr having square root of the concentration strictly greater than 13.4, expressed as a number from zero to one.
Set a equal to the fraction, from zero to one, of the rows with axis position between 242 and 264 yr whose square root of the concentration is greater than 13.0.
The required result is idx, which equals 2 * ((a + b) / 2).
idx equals 1.00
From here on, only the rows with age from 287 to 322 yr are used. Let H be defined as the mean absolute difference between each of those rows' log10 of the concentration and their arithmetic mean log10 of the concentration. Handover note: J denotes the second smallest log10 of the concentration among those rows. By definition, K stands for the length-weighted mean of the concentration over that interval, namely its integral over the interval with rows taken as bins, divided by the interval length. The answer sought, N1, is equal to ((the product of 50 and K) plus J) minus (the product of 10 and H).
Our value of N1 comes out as 8993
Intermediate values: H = 0.007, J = 2.24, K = 180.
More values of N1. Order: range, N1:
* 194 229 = 6278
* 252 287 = 8135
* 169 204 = 4975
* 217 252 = 9082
